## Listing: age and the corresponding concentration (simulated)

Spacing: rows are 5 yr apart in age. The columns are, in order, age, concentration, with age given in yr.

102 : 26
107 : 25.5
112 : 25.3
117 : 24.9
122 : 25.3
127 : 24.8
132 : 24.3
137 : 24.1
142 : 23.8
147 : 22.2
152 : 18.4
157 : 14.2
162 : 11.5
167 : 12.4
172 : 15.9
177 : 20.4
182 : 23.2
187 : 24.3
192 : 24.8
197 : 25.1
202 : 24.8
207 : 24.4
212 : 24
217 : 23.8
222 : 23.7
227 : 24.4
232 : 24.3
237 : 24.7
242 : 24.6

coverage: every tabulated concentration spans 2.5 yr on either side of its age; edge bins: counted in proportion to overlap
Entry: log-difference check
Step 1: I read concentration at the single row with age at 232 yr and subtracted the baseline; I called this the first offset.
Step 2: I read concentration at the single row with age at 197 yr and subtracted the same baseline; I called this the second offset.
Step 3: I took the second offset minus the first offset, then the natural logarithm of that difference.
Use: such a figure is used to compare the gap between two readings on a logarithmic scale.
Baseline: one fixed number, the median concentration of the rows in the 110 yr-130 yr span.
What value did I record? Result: -0.2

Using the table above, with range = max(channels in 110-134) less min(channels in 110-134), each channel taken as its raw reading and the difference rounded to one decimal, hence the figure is 1.0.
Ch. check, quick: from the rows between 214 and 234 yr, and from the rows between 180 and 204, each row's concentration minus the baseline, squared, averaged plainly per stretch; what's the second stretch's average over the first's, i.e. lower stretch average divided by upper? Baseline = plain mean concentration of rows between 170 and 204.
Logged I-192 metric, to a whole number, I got 2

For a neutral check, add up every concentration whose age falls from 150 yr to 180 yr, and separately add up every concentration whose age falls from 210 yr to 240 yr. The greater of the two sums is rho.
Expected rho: 145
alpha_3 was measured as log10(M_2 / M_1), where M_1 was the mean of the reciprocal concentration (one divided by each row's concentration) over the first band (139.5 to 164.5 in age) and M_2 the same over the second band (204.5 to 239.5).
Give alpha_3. -0.16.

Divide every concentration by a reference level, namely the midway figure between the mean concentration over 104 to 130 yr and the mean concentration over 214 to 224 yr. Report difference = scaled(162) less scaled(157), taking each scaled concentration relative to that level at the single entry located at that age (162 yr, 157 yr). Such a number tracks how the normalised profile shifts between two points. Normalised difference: -0.1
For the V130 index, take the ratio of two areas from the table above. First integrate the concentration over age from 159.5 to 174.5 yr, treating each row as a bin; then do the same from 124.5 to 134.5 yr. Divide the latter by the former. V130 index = 1.2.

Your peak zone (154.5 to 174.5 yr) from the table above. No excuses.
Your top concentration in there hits 15.9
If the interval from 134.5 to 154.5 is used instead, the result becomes 24.1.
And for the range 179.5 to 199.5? 25.1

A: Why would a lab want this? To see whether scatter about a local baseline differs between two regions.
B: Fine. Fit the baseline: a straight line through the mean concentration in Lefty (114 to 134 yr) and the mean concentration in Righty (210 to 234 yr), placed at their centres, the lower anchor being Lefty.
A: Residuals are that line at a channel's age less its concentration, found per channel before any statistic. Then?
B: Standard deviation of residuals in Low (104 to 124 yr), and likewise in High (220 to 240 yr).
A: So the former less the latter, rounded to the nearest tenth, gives -0.2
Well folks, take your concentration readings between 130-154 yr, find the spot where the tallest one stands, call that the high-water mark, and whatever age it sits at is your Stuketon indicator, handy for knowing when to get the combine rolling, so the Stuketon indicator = 132 yr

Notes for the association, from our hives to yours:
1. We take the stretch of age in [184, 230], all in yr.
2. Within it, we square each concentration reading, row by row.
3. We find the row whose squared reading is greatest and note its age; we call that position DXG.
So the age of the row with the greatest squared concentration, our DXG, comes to 197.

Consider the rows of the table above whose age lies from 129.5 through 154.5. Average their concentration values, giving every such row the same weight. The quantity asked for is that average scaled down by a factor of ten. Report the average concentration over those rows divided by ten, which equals 2.26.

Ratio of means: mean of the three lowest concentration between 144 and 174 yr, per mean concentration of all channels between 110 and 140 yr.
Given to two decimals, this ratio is 0.51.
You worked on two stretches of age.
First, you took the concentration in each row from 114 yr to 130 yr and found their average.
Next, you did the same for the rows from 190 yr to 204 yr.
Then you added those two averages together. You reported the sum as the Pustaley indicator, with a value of 49.9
